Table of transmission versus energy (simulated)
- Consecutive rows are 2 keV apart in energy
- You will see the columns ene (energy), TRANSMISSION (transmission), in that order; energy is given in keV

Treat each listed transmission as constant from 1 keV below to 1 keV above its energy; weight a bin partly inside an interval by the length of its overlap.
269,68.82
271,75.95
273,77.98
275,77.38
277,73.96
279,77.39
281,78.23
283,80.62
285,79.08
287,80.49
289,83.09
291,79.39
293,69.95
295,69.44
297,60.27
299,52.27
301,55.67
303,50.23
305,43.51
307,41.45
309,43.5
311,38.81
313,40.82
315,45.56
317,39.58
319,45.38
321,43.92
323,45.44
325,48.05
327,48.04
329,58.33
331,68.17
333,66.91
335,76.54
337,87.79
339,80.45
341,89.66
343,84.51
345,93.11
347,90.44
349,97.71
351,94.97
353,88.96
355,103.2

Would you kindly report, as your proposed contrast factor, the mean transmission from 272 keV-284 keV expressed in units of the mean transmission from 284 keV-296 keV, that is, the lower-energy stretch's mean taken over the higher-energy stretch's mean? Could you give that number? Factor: 1.0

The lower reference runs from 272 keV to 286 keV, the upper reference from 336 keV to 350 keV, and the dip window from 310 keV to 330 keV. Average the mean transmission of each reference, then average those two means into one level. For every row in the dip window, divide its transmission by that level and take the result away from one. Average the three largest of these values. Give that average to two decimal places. 0.52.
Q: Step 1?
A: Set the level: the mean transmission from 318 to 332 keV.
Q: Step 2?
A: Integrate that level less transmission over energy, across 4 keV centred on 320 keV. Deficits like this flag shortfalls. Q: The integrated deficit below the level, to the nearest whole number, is 26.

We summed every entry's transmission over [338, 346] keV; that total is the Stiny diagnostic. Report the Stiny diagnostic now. 348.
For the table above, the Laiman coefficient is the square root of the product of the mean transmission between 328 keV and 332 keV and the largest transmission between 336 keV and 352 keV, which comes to 79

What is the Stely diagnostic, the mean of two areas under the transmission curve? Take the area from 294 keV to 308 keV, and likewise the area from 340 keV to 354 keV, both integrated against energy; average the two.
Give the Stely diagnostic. 1012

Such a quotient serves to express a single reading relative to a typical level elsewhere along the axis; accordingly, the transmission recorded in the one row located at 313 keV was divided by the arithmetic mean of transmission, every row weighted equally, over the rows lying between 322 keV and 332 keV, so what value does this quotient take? 0.76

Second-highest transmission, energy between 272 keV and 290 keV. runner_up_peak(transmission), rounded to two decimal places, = 80.62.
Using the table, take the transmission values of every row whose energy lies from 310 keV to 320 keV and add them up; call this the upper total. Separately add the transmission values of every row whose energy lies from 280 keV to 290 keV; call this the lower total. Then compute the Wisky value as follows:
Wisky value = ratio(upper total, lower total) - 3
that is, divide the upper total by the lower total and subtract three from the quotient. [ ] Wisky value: -2.5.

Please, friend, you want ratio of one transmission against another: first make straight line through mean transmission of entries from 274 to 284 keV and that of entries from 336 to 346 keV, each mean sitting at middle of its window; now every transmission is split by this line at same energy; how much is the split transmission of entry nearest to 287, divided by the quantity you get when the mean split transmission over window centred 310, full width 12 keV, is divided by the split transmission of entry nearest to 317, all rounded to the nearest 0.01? 0.94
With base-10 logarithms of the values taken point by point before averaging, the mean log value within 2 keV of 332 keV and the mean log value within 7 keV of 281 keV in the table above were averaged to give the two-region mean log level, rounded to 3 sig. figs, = 1.86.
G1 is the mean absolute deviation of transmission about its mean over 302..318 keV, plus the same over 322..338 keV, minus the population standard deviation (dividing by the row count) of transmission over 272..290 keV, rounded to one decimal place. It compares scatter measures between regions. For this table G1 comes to 12.8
